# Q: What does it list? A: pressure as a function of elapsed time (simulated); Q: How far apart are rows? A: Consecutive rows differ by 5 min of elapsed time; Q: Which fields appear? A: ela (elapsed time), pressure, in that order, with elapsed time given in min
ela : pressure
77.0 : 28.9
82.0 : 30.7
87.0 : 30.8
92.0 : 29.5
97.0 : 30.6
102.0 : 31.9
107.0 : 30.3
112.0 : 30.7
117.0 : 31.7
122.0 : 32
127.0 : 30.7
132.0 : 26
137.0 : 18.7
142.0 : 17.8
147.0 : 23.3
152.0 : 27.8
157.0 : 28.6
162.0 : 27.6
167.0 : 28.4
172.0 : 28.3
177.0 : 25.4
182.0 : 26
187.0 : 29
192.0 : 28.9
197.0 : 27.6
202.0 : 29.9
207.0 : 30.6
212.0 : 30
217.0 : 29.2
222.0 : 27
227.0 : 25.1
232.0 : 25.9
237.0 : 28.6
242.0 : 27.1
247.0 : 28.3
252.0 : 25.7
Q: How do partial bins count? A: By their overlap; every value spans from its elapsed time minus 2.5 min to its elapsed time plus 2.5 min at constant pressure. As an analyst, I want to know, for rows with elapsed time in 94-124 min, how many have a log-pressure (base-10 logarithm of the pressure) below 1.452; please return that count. 0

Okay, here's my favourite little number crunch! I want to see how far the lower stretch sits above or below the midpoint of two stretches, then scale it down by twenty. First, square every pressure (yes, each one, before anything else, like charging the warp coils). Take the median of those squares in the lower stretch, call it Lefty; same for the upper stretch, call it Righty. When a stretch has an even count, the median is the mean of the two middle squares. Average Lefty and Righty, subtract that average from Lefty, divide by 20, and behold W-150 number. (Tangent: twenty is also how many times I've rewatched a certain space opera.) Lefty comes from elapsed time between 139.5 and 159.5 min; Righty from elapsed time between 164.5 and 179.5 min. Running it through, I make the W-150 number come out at -4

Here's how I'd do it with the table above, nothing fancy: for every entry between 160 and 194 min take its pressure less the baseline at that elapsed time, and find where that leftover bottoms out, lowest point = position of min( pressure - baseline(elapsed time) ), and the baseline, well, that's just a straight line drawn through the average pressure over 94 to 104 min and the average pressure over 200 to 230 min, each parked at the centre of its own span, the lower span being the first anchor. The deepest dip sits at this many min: 177.0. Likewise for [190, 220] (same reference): 197.0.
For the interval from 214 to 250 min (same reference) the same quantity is 227.0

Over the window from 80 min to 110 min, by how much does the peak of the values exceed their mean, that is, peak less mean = 1.27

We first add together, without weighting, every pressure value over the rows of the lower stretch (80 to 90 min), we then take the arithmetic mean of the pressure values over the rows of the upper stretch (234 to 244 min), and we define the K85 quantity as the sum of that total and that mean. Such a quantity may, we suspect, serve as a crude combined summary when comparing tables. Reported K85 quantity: 89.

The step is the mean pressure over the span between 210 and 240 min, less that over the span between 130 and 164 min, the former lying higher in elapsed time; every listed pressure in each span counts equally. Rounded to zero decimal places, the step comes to 3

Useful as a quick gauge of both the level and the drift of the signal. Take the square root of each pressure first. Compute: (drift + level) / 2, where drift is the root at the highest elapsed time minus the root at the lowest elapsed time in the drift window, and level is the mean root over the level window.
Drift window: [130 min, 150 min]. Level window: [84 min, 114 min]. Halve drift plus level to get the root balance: 2.63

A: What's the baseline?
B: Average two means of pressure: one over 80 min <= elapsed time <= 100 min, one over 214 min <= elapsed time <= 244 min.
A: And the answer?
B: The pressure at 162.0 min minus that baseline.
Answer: -1.2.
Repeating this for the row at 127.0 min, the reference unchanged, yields 1.9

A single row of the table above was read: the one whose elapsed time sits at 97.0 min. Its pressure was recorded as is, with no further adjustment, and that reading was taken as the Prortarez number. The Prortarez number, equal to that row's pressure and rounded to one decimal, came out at 30.6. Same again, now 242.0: 27.1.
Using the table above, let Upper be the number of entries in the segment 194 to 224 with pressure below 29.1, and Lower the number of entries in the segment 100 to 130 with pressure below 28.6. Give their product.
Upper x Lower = 0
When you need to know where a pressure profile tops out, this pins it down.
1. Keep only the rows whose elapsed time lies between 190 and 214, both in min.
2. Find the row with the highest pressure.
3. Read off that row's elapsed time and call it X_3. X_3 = 207.0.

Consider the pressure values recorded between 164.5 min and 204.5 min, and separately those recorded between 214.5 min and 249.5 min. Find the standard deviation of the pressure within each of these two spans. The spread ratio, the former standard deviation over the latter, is 1.0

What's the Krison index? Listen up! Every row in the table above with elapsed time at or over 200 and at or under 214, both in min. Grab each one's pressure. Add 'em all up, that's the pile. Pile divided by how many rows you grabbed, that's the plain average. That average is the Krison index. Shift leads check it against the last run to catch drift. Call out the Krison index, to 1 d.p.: 30.2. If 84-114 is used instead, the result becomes 30.6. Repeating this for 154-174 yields 28.2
